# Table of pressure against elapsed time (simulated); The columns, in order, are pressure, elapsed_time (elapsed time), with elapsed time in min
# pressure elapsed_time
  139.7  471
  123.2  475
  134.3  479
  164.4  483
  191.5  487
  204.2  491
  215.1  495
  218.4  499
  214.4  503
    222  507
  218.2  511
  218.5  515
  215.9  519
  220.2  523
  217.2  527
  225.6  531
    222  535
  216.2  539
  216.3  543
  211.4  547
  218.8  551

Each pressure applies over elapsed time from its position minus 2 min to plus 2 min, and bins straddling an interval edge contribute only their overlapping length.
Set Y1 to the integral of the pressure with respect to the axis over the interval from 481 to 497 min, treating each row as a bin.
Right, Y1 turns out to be 3101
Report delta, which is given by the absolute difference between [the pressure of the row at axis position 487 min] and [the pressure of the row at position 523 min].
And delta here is 29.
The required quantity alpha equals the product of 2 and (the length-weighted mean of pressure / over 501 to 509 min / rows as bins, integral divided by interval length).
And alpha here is 436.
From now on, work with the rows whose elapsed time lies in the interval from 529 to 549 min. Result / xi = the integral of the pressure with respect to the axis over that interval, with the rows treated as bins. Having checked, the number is 4366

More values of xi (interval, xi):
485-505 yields 4174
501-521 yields 4356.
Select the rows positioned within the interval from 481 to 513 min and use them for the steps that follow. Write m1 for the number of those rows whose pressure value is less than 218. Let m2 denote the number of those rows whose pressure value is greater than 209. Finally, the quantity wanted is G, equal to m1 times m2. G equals 25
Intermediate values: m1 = 5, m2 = 5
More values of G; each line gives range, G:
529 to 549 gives 15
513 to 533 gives 10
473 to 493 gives 0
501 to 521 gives 10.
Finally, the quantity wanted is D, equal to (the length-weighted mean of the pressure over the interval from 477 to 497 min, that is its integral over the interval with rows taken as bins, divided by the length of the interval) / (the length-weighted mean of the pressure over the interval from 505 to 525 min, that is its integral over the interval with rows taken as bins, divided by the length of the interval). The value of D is 0.83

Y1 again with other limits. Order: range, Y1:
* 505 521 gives 3498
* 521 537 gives 3540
